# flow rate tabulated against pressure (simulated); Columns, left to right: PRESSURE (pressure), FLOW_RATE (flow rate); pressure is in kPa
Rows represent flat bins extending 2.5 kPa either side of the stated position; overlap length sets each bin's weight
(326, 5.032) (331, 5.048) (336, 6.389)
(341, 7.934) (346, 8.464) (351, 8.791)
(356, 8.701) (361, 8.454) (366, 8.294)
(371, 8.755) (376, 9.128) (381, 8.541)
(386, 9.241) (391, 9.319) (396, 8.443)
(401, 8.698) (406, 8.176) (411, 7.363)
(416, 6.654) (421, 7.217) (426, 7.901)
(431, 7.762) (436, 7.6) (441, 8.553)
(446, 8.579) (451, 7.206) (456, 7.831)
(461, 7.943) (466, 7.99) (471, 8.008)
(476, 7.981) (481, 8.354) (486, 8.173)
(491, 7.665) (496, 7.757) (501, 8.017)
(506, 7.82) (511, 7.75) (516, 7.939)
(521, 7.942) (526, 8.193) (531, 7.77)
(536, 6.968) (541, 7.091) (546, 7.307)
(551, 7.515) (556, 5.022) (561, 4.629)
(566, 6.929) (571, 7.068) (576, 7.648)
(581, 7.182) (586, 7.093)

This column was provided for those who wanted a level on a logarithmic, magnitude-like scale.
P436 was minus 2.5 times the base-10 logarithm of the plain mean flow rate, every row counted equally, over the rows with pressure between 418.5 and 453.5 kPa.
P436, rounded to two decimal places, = -2.23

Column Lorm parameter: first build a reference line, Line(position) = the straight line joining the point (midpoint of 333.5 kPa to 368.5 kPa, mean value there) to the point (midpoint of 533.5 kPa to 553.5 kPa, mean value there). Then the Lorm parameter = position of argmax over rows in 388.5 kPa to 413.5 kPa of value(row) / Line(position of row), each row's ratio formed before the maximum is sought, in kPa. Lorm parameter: 391 kPa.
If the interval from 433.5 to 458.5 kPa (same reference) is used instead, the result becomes 446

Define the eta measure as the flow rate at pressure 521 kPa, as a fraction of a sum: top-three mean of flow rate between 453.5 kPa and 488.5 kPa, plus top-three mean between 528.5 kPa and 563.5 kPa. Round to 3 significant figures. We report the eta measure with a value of 0.506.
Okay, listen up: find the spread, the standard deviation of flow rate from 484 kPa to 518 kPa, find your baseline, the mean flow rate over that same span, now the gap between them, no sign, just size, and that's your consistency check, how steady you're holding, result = 7.7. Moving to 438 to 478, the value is 7.6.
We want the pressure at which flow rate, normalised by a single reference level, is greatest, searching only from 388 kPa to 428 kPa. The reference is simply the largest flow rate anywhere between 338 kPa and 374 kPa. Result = 391 kPa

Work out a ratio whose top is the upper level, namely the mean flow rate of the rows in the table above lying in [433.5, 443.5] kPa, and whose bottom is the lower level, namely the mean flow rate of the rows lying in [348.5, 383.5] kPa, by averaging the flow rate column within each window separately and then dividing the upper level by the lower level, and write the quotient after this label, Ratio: 0.93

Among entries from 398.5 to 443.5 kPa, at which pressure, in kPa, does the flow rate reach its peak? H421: 401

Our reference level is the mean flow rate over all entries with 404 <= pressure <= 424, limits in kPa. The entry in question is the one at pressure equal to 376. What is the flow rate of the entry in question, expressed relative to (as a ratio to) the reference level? 1.24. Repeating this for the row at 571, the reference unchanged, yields 0.96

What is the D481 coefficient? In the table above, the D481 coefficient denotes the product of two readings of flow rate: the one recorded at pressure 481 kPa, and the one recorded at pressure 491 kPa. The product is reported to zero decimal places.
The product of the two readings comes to 64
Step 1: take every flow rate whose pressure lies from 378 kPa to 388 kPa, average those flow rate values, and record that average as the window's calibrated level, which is 8.9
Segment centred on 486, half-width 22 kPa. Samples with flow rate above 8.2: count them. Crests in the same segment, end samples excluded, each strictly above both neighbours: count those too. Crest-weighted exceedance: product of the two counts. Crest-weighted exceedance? 3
